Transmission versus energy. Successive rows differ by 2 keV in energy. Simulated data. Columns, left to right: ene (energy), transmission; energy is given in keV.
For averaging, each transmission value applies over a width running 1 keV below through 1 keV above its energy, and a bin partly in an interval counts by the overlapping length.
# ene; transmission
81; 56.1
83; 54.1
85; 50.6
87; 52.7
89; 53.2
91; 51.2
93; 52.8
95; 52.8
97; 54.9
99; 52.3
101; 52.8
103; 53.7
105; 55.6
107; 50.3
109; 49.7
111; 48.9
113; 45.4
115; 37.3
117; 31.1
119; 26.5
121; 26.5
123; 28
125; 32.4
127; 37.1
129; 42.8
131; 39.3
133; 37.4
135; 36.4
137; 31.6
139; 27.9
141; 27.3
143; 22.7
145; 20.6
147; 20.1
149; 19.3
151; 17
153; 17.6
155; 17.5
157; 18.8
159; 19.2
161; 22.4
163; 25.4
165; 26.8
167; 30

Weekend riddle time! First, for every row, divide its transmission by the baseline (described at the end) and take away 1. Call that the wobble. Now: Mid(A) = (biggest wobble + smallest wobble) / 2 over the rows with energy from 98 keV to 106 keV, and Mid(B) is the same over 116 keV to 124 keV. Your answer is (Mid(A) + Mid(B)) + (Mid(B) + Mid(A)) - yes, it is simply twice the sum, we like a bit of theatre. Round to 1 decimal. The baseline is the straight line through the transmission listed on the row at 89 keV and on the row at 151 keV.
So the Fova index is 0.0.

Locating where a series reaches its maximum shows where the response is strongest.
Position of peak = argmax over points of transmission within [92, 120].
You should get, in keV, 105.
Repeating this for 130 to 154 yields 131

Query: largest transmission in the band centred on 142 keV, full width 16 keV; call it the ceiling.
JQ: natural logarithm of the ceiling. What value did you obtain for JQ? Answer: 3.59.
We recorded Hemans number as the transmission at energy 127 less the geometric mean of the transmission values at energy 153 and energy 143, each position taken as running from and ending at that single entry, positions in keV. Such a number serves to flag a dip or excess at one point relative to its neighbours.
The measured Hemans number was 17.1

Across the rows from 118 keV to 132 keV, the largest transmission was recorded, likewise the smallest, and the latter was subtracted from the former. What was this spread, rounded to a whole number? 16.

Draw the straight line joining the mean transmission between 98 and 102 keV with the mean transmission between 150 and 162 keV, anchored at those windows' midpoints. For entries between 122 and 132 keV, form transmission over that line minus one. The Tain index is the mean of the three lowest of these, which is -0.129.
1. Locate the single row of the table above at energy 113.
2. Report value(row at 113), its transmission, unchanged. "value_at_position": 45.4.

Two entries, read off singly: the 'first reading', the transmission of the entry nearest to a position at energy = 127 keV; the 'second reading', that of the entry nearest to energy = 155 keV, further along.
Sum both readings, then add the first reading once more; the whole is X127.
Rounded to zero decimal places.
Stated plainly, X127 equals 92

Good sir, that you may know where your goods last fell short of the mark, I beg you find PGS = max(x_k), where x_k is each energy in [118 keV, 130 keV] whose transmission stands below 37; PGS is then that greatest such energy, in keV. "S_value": 125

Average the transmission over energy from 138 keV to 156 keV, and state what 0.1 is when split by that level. 0.0047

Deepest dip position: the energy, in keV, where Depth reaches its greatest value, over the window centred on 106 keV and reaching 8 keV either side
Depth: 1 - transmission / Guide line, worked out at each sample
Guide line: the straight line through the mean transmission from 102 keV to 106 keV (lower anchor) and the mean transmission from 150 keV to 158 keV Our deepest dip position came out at 99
